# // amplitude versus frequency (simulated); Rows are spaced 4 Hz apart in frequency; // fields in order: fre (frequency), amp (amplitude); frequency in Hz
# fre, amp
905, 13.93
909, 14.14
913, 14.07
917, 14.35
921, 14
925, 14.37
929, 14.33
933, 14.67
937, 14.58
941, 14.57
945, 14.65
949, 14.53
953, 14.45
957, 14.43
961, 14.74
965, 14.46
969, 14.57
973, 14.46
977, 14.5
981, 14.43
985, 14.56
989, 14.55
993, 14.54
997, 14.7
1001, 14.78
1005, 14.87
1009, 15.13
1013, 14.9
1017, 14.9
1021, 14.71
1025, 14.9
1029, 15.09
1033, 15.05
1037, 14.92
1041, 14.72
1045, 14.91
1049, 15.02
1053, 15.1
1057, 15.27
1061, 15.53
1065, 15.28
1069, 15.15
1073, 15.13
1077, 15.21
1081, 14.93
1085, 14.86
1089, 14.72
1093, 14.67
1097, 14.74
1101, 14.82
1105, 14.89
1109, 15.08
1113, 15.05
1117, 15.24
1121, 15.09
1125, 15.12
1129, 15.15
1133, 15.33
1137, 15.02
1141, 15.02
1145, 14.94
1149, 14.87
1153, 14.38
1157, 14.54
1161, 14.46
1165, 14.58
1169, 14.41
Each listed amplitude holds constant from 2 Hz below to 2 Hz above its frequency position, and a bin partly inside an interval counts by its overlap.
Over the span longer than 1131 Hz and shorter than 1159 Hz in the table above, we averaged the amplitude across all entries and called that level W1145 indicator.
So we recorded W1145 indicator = 14.9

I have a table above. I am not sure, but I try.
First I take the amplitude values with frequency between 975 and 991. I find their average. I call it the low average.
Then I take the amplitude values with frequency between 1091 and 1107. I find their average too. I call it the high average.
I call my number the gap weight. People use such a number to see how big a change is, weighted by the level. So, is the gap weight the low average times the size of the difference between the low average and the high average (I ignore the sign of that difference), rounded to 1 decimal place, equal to 3.9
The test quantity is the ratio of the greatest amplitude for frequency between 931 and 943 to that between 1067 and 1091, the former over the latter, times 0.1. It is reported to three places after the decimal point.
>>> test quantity 0.096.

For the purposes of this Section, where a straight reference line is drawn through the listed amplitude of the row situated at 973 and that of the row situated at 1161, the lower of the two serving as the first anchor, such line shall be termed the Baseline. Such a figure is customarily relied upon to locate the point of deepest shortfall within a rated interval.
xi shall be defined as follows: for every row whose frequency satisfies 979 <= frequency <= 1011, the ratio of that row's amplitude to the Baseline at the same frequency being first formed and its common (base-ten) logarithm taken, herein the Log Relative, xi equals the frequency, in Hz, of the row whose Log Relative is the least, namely 981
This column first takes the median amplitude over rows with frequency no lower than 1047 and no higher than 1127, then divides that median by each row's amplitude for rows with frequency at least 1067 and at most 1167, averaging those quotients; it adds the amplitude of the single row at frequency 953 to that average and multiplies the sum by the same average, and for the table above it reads 15.6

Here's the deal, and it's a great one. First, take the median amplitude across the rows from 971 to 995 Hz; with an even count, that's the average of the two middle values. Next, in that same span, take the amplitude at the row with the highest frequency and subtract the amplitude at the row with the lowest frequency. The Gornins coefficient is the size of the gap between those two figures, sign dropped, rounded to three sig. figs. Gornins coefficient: 14.4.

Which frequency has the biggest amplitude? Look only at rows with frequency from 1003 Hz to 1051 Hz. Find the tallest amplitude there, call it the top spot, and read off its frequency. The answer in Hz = 1009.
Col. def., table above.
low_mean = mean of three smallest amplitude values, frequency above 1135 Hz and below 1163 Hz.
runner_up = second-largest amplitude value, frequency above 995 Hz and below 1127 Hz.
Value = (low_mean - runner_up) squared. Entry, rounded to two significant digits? 0.67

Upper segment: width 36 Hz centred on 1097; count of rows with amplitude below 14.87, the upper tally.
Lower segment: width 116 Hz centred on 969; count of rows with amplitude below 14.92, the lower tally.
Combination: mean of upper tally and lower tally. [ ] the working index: 16.5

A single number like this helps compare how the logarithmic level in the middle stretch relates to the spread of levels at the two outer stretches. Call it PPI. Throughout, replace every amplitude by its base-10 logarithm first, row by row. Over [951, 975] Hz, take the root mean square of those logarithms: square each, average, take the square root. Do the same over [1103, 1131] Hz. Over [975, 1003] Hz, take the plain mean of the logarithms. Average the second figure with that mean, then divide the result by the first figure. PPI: 1.01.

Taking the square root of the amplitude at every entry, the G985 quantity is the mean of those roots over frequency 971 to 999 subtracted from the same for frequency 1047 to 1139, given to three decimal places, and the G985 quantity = 0.068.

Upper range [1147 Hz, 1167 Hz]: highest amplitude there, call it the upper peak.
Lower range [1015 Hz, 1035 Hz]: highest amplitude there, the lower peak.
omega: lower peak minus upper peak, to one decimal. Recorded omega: 0.2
